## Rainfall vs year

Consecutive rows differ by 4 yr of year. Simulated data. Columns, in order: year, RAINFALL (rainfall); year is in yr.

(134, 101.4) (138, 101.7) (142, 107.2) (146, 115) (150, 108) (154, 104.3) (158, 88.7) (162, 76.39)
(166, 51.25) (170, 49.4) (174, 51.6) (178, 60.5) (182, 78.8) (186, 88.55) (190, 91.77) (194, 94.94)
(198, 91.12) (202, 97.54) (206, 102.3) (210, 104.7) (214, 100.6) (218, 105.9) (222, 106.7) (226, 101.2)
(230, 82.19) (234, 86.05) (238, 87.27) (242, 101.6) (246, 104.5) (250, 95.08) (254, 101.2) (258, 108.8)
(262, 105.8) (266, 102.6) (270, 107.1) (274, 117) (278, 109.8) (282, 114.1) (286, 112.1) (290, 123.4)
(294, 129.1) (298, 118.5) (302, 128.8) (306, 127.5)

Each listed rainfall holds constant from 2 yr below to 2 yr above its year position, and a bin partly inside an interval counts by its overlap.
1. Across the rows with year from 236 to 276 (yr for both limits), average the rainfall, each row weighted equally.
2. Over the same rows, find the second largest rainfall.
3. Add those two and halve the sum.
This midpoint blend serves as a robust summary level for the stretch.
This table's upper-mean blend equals 106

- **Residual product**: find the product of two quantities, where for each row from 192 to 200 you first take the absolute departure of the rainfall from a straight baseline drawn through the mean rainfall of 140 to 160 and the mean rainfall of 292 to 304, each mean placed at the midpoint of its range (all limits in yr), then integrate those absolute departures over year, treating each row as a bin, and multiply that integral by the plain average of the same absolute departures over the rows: 2616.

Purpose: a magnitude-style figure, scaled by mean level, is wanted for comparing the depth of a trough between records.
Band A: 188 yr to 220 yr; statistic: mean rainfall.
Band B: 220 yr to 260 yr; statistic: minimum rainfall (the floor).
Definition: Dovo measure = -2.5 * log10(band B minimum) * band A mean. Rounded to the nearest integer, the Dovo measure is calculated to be -472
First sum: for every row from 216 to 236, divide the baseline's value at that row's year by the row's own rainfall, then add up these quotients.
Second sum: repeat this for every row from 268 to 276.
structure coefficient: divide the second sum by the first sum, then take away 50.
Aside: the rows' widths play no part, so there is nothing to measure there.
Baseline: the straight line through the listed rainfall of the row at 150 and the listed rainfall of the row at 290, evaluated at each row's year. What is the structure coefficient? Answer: -49.64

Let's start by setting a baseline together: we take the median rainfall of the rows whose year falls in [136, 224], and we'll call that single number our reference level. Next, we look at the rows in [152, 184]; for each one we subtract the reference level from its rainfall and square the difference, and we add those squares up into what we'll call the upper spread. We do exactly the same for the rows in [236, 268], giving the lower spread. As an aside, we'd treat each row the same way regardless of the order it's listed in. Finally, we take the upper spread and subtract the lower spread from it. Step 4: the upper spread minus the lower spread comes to 7815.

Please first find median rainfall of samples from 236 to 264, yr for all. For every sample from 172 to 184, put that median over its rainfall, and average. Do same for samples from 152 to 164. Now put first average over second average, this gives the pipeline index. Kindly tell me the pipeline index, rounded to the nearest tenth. 1.4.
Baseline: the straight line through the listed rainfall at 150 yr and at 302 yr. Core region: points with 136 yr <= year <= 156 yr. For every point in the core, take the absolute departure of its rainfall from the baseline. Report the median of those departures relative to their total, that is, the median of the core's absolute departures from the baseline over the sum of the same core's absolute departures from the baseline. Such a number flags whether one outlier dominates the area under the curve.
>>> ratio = 0.25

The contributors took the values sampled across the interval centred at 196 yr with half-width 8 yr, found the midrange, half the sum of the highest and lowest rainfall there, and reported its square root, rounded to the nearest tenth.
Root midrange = 9.7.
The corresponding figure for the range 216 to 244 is 9.7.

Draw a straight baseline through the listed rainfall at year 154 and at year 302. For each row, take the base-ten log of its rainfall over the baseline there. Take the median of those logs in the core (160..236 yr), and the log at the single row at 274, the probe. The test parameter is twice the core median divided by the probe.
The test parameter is 7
